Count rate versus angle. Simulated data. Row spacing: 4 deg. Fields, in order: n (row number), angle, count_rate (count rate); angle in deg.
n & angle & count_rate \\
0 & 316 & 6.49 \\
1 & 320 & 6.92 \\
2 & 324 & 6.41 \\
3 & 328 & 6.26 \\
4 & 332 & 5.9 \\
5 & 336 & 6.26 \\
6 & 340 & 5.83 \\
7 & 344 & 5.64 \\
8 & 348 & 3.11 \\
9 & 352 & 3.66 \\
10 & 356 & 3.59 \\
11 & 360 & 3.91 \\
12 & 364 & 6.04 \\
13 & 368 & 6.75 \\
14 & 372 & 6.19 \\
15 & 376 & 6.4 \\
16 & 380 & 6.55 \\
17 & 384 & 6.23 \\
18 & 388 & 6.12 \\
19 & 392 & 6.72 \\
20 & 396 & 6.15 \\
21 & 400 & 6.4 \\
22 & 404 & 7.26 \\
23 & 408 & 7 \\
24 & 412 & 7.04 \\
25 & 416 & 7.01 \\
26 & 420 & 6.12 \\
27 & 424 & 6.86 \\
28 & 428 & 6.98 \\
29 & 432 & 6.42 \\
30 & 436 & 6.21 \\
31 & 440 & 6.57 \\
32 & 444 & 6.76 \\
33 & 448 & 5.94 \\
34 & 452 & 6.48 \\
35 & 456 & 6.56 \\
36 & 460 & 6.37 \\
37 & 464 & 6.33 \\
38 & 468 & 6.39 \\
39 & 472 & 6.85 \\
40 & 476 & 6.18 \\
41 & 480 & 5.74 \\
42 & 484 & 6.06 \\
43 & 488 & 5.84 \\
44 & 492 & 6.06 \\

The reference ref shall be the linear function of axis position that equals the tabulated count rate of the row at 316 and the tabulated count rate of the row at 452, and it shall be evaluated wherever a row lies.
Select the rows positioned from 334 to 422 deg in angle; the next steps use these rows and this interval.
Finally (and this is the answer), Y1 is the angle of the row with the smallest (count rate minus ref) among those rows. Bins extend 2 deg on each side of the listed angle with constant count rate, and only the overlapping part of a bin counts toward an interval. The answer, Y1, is 348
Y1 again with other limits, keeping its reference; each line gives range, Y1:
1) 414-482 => 480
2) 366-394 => 388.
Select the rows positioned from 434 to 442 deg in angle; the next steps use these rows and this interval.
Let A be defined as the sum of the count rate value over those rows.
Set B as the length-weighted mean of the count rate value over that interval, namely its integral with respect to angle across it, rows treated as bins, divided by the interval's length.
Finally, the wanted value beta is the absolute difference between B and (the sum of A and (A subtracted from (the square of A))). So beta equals 157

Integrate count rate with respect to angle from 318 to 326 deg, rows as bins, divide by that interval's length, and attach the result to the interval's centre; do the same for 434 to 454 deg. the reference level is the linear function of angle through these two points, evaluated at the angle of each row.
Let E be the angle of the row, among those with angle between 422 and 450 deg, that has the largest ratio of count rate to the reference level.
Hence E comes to 428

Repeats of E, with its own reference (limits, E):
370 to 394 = 392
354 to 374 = 368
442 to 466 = 444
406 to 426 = 412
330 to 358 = 336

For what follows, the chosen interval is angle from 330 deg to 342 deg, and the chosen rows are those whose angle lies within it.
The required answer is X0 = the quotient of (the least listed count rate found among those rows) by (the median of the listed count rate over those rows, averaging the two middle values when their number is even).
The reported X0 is 0.99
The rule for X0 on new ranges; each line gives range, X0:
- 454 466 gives 0.99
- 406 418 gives 1.00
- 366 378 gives 0.97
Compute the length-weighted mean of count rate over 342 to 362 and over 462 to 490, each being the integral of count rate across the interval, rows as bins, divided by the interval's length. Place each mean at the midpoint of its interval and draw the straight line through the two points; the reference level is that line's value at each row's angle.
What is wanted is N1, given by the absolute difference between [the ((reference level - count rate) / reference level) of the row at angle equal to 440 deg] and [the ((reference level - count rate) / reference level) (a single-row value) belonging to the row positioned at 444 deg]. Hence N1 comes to 0.02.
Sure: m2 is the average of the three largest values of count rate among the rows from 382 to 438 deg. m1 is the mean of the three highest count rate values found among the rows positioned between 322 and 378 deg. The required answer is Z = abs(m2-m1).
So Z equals 0.58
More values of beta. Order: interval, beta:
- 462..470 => 155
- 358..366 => 94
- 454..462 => 161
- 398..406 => 180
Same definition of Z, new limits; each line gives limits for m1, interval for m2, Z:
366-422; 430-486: 0.38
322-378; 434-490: 0.21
